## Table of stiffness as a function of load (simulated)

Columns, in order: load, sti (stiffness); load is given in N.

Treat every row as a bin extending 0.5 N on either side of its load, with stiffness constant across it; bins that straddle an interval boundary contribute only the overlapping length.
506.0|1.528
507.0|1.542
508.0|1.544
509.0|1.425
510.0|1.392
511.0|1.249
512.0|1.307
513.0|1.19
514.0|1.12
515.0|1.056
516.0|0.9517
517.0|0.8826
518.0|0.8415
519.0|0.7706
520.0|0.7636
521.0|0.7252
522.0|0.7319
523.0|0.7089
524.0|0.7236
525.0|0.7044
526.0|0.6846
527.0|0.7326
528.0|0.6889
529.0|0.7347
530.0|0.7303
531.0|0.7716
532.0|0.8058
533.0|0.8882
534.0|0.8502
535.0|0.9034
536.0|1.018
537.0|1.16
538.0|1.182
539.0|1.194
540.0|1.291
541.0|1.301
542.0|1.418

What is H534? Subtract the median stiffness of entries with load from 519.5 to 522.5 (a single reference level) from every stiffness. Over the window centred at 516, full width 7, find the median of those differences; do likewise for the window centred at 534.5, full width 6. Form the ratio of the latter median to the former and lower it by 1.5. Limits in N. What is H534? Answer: -0.8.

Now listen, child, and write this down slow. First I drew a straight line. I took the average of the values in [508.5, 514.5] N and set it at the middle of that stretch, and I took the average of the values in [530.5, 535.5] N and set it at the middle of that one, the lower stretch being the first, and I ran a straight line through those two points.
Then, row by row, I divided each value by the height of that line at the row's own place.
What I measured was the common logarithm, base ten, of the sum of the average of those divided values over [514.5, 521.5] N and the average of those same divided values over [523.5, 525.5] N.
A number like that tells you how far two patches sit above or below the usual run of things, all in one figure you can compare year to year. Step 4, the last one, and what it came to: 0.1600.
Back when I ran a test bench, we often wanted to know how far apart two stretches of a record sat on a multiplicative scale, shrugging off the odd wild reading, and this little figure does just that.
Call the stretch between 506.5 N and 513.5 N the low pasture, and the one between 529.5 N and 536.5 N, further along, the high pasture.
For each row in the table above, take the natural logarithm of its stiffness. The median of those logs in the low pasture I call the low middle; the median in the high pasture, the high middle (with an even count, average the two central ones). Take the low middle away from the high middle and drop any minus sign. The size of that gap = 0.49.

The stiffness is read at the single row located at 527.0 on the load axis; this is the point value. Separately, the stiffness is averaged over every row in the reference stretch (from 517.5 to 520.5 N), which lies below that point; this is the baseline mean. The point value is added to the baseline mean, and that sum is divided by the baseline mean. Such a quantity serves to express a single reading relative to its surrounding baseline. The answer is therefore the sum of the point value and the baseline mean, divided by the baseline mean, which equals 1.9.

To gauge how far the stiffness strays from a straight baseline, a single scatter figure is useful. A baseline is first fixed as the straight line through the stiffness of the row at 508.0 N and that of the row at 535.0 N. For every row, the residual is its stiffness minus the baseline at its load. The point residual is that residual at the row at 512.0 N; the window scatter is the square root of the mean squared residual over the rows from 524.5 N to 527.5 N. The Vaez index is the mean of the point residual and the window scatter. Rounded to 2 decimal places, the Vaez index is 0.13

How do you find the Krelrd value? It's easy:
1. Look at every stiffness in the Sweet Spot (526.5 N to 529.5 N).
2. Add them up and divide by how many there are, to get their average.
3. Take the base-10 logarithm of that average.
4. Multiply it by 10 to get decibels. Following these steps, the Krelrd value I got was -1.4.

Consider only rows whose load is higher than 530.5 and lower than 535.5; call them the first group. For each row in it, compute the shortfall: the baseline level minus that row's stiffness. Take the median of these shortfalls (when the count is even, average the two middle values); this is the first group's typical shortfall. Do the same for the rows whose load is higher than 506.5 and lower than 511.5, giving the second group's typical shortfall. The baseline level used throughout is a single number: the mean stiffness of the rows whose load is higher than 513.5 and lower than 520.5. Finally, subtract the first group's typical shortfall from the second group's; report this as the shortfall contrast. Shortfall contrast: -0.57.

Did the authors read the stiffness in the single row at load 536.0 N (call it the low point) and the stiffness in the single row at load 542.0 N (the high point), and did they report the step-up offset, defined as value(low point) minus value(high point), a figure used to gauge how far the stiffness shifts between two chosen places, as -0.4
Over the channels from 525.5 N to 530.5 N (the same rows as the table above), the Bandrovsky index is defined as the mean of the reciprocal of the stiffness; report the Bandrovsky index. 1.40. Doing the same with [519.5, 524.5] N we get 1.37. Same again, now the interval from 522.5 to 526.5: 1.42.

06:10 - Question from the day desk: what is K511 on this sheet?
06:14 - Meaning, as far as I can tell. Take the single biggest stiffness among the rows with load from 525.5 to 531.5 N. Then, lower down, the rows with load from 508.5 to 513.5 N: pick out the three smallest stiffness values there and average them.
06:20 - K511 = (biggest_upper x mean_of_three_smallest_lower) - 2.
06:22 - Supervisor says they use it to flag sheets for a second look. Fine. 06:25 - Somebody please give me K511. -1.04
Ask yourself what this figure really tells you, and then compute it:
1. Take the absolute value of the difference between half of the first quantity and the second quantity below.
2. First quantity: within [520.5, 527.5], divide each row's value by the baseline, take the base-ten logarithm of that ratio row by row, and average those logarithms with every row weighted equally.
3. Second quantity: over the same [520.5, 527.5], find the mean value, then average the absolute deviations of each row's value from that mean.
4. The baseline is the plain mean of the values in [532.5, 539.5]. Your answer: 0.093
